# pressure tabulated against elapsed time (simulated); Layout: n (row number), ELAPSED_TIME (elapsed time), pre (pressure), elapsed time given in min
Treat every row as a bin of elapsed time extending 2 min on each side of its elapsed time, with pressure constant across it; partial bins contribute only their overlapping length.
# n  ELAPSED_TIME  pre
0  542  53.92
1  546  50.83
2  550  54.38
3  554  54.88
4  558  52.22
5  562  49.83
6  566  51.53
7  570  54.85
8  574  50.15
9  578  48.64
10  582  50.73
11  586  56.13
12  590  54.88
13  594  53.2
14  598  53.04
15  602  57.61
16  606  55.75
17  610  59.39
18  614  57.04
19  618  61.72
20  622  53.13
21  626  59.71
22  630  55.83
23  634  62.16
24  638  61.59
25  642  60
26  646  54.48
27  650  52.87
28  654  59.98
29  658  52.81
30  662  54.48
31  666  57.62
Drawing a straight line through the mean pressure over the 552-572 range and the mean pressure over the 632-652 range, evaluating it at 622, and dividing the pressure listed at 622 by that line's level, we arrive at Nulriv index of 0.93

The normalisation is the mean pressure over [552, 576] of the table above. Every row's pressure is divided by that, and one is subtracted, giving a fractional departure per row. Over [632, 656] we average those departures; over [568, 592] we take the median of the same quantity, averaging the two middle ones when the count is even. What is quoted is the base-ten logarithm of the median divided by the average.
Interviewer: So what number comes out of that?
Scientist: -1.1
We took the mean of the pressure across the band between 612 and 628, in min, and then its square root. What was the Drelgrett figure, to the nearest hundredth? 7.61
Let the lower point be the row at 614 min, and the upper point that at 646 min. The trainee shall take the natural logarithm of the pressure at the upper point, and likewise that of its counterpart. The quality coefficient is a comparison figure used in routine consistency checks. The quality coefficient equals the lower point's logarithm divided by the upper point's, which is 1.01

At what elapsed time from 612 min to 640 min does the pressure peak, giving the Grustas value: 634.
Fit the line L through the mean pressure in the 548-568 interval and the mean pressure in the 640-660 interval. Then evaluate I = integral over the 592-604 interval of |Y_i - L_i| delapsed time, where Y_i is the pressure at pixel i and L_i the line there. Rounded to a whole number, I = 21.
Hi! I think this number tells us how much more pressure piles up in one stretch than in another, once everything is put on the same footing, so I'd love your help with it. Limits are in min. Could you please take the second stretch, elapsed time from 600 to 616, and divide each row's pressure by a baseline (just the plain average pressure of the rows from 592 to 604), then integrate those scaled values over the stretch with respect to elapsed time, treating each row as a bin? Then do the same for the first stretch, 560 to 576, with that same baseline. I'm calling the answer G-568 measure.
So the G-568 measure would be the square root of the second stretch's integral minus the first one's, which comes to 1.31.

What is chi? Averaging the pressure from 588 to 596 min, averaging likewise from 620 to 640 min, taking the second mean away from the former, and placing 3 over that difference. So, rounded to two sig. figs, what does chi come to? -0.68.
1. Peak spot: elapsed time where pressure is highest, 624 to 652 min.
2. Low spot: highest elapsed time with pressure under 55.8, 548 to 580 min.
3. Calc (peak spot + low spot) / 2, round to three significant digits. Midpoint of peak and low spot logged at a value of 606 min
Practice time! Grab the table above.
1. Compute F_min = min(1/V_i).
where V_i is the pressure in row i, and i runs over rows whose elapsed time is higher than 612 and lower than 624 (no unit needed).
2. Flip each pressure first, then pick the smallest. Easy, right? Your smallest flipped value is 0.0162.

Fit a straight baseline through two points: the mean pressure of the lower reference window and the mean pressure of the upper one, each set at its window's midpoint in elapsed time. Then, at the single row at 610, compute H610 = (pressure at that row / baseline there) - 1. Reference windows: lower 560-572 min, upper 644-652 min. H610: 0.12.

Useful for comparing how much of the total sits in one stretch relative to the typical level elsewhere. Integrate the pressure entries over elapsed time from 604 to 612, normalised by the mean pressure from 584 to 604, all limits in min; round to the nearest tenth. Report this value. 8.4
